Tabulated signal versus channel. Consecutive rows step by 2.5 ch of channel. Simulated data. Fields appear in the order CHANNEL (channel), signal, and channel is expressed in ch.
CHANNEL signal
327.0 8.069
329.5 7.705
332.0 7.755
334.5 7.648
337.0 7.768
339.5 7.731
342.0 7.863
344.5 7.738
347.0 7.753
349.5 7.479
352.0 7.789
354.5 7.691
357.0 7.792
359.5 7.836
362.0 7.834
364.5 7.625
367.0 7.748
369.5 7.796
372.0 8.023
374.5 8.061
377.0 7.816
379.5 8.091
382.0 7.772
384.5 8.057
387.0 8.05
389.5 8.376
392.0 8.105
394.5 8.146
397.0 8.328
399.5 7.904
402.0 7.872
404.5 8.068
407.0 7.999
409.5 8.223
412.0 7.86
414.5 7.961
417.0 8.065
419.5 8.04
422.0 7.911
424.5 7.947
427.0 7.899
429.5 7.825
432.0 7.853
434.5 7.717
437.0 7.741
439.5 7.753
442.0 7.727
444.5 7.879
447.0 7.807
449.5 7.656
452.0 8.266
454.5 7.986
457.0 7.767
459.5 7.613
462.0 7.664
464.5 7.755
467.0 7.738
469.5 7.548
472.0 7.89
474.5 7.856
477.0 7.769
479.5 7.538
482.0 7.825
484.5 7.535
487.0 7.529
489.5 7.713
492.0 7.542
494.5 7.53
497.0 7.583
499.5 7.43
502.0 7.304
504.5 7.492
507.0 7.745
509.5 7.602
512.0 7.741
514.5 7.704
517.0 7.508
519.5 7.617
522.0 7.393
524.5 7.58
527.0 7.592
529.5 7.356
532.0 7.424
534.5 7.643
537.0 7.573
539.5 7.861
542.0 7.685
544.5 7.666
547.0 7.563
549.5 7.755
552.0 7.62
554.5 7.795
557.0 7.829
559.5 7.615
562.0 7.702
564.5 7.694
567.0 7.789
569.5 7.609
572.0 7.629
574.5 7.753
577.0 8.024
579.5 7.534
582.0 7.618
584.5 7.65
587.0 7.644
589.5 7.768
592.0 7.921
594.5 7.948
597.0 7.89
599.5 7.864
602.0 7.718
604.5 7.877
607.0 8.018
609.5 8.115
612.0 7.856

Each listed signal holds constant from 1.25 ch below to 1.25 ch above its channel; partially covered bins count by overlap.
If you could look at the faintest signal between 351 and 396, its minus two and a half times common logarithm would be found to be -2.21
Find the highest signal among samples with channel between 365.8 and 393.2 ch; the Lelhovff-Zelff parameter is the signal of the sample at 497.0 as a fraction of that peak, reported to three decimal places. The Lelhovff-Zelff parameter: 0.905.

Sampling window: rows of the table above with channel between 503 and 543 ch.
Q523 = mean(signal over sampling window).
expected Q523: 7.59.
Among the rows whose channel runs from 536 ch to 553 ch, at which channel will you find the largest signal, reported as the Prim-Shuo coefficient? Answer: 539.5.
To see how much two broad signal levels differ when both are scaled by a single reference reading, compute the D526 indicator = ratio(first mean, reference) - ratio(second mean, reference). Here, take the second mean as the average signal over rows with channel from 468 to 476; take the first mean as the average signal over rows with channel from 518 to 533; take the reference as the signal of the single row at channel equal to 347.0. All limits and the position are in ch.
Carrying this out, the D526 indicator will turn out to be -0.035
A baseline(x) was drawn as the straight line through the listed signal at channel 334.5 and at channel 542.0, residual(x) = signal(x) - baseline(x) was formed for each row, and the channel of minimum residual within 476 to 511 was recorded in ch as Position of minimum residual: 502.0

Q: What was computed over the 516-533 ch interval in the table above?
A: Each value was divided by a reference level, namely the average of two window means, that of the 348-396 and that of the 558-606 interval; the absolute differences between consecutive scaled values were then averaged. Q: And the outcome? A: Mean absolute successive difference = 0.0178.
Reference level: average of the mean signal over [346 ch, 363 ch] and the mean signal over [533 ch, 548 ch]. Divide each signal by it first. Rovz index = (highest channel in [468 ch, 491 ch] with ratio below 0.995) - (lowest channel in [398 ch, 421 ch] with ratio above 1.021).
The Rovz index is 87.5 ch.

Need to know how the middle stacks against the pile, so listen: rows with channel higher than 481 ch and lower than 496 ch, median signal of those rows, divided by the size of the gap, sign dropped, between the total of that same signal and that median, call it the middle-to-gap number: 0.198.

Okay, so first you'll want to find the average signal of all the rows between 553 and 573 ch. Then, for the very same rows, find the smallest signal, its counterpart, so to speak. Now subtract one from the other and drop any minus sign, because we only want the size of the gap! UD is 0.099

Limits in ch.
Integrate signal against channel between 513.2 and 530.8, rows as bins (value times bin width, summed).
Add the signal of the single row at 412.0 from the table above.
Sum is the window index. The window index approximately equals 140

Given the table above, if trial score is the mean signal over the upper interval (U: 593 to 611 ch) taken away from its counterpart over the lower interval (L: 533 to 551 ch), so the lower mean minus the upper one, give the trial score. -0.24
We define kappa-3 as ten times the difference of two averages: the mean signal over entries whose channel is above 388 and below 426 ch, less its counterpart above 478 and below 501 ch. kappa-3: 4.7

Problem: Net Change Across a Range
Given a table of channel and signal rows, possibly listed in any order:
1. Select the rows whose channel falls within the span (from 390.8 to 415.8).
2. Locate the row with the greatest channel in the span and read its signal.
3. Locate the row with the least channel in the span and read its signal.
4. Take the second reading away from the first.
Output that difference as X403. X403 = -0.14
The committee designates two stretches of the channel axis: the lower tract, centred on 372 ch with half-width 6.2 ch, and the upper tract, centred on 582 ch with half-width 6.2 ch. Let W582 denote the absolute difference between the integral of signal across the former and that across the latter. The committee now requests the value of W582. 2.4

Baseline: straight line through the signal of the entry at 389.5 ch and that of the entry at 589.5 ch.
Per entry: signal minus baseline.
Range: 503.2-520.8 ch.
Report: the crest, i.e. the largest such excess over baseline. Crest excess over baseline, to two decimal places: -0.26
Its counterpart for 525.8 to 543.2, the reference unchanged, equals -0.06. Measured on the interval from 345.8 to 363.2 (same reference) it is -0.63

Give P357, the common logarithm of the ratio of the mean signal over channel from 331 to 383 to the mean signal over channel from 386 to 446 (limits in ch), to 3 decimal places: -0.010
